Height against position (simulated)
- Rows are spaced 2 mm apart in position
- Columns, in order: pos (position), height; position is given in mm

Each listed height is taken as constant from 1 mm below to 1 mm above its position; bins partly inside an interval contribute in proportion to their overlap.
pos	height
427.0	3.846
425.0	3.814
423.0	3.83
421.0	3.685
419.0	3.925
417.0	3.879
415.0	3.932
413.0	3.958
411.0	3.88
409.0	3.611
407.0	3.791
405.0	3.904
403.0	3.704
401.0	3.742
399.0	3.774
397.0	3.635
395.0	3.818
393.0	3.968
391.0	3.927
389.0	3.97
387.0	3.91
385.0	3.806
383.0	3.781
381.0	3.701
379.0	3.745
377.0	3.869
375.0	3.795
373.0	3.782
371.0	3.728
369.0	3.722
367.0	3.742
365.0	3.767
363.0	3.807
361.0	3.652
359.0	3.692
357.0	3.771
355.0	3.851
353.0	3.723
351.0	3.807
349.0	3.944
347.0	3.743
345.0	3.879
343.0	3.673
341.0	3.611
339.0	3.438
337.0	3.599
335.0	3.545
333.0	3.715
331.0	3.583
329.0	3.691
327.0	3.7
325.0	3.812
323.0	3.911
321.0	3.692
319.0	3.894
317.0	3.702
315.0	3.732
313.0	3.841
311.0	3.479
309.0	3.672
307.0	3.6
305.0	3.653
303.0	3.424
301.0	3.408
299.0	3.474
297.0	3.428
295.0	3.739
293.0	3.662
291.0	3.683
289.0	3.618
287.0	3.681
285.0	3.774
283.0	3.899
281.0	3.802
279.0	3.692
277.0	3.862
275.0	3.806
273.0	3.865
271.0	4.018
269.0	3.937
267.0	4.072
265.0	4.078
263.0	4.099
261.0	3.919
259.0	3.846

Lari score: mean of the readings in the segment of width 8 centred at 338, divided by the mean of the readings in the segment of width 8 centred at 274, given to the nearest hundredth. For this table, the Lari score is 0.91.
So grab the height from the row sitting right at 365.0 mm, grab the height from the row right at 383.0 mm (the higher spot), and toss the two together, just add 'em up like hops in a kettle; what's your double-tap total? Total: 7.55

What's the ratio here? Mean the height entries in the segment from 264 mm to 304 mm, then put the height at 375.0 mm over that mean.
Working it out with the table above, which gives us 1.01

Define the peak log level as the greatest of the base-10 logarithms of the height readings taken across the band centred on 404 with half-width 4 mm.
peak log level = 0.592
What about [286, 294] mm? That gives 0.566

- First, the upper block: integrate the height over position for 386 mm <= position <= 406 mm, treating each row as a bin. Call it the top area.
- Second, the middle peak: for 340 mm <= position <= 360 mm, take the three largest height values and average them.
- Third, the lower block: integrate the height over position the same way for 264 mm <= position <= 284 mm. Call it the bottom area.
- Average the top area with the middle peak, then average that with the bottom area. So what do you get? 59.2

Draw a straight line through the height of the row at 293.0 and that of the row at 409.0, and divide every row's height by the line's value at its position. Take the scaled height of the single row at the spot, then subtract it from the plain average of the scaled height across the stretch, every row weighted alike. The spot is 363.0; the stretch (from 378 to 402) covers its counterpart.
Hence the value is 0.01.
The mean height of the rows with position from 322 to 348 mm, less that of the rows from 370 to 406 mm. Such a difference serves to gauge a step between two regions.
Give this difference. -0.12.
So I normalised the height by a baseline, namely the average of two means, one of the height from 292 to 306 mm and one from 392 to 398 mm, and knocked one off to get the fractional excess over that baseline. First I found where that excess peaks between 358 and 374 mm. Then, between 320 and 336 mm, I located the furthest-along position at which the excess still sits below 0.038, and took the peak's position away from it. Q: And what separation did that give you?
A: -28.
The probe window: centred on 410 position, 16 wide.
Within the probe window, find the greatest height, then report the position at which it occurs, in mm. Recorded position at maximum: 413.0 mm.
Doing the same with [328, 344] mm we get 333.0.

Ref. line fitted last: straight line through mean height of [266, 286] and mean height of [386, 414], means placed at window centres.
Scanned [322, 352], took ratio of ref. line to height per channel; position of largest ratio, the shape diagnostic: 339.0 mm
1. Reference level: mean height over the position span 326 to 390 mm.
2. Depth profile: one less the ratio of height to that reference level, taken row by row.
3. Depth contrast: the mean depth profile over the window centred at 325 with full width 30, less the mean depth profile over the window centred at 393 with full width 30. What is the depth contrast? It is 0.03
